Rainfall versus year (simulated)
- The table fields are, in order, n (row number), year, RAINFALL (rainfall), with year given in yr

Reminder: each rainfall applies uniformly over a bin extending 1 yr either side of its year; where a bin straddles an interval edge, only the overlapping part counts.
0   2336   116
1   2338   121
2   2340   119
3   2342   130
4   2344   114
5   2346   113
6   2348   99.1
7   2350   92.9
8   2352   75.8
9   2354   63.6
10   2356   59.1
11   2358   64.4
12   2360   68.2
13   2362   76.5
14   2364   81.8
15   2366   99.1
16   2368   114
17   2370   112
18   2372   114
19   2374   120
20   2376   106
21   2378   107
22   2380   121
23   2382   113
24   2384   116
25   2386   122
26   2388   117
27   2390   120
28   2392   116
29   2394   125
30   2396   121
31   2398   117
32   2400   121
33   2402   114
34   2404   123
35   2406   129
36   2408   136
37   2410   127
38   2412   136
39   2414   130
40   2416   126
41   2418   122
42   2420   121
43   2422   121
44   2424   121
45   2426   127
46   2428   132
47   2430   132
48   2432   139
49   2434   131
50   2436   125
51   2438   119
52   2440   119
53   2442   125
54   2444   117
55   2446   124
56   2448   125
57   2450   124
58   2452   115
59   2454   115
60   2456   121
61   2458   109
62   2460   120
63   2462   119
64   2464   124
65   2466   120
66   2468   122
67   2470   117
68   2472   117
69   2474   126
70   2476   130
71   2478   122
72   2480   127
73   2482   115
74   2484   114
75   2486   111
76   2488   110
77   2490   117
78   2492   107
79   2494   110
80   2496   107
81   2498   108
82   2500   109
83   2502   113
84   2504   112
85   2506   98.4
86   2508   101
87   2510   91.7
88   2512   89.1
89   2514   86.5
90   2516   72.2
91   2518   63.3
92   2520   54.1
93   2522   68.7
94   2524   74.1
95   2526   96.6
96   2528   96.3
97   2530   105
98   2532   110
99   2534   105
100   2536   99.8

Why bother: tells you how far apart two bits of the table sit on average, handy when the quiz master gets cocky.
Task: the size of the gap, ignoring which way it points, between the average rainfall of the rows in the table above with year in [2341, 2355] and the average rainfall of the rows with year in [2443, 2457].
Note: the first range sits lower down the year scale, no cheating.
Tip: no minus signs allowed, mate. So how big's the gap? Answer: 21.8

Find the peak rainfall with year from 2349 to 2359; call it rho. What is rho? 92.9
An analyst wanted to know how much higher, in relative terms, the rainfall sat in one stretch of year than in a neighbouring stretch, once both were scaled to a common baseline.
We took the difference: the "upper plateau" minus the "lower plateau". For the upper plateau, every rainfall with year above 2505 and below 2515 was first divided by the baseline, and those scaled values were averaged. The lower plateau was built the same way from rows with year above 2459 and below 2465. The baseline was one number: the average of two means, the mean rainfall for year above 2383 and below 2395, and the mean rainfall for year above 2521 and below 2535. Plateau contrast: -0.26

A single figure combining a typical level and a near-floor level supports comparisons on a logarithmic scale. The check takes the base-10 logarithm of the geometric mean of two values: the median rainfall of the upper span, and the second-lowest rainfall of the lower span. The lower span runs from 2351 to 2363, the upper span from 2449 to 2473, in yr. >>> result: 1.94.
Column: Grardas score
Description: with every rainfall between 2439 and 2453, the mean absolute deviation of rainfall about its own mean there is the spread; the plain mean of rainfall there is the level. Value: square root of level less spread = 10.8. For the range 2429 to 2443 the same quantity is 11.0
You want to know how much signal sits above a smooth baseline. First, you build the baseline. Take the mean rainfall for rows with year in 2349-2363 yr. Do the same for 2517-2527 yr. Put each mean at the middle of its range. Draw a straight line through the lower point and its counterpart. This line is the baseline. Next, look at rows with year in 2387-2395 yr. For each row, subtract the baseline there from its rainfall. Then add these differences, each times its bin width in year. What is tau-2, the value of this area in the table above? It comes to 384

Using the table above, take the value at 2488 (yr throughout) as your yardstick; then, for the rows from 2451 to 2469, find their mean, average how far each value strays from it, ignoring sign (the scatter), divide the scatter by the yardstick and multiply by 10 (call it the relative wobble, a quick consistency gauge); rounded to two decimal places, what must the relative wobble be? 0.32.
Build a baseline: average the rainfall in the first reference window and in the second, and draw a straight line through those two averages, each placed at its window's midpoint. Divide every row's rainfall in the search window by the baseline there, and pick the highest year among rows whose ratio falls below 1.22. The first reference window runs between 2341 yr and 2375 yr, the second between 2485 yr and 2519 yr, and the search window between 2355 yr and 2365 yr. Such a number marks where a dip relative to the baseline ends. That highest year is 2364 yr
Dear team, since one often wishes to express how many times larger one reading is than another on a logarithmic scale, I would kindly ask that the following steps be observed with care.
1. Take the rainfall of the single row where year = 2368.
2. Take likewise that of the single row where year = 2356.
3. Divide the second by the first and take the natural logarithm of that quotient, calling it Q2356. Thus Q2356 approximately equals -0.66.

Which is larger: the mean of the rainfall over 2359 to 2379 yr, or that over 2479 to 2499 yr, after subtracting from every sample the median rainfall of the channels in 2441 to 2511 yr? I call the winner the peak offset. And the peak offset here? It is -4.4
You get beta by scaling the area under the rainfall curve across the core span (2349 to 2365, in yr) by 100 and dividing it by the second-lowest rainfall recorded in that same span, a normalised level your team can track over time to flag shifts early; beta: 1831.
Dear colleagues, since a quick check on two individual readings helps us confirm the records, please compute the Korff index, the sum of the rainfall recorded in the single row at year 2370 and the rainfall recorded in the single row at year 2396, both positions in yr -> 233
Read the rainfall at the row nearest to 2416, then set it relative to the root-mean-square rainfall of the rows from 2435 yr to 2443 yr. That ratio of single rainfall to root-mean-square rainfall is 1.03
